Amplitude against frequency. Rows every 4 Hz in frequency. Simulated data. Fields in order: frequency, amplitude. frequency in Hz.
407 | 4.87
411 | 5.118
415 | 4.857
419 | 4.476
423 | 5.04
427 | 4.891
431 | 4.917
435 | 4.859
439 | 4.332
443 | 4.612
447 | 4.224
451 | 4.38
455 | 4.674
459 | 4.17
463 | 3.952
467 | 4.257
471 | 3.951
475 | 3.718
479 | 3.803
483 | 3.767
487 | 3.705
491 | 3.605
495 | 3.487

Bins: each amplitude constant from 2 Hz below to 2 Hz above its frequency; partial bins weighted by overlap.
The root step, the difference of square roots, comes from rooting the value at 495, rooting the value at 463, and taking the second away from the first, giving -0.12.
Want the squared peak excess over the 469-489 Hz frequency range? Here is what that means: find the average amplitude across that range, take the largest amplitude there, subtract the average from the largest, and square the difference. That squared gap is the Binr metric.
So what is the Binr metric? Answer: 0.026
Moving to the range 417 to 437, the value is 0.041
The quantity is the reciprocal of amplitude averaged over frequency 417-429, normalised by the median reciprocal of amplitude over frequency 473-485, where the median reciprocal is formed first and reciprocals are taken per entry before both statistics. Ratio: 0.79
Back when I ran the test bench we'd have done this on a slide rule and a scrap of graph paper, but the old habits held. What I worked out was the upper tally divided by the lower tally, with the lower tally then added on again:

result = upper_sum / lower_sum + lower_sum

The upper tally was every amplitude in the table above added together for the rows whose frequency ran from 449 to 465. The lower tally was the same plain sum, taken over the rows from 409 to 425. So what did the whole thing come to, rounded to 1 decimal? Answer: 20.4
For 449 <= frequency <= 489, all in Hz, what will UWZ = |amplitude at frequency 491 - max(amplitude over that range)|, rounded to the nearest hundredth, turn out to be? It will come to 1.07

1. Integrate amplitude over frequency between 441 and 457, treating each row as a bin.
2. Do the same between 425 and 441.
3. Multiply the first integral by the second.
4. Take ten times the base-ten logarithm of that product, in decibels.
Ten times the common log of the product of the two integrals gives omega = 37.4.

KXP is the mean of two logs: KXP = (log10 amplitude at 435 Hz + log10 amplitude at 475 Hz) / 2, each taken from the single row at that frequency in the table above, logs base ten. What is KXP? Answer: 0.628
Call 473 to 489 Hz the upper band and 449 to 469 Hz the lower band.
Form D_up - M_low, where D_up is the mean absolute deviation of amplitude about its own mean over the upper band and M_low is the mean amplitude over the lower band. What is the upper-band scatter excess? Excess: -4.25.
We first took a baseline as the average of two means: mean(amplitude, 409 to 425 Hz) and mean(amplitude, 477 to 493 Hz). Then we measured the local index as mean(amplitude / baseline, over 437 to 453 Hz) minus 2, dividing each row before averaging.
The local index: -0.98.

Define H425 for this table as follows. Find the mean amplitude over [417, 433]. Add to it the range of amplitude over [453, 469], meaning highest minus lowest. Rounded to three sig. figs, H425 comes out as 5.55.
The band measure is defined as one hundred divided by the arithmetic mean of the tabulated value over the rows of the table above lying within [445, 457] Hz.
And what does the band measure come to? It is 22.6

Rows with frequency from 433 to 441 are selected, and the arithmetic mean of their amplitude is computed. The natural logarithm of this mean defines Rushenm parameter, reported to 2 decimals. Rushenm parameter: 1.53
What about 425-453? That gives 1.53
